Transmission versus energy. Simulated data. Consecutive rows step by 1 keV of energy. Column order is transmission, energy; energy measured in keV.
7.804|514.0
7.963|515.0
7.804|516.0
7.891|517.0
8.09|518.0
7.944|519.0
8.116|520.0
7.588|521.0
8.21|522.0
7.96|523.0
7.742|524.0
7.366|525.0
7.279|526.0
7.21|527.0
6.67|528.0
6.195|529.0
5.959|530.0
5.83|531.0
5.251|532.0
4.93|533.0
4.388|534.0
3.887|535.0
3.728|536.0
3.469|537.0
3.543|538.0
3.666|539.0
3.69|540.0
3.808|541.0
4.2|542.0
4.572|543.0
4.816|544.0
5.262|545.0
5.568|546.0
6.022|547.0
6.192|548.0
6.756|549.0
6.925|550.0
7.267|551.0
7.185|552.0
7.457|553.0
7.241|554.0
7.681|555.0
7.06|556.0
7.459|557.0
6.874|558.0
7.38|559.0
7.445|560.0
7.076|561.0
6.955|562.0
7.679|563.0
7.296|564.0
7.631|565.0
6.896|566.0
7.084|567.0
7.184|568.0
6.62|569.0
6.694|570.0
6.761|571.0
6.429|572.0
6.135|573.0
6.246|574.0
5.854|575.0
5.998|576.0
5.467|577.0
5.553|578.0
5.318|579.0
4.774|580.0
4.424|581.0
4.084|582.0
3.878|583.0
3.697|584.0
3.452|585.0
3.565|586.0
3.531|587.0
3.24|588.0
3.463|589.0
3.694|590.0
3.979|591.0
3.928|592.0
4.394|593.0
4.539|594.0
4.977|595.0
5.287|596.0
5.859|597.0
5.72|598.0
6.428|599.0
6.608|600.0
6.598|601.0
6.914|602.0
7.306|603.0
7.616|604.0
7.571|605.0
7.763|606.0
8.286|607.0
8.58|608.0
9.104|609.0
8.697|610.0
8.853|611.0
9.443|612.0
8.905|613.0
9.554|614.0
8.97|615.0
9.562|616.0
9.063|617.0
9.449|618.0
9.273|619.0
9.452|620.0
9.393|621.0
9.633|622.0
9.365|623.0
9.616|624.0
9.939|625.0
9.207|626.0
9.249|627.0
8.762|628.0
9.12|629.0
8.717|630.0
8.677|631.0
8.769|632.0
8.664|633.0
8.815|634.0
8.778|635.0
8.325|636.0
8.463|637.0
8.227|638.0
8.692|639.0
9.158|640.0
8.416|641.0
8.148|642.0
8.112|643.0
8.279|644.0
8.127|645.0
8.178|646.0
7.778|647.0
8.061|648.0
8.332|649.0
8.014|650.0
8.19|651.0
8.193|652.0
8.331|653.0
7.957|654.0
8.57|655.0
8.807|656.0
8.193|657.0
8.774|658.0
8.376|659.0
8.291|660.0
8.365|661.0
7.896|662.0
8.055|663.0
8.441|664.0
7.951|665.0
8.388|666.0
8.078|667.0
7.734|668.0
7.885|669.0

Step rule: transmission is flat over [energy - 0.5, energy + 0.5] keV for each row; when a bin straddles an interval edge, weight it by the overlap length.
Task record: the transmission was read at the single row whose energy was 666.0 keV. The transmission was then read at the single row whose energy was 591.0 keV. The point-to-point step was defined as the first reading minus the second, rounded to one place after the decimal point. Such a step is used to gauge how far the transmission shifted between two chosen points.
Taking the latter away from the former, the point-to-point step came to 4.4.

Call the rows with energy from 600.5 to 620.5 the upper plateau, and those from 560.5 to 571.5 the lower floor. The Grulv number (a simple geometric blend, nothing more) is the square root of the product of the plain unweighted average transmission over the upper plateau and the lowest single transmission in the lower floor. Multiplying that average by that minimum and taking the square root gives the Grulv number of 8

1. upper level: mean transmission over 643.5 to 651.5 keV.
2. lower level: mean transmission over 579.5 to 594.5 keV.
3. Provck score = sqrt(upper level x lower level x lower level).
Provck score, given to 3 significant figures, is 11.1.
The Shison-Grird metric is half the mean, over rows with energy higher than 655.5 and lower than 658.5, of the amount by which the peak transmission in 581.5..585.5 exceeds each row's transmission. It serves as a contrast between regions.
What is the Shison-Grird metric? -2.3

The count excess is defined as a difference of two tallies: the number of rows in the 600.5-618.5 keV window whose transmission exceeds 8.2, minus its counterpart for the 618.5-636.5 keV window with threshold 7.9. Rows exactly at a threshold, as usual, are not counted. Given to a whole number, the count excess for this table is -6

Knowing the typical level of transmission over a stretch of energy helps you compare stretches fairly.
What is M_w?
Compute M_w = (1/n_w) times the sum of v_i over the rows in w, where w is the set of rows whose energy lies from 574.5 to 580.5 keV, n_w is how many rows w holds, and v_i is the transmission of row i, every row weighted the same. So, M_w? 5.5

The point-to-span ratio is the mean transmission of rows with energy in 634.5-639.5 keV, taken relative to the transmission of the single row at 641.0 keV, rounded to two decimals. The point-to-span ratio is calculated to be 1.01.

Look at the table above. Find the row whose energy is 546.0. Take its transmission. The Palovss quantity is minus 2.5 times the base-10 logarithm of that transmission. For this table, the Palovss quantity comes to -1.86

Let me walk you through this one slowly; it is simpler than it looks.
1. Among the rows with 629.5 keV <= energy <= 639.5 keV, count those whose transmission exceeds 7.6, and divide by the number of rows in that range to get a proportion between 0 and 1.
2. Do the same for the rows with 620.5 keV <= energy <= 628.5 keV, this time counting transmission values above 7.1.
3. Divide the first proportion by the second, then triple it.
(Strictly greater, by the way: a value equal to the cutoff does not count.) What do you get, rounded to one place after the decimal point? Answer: 3.0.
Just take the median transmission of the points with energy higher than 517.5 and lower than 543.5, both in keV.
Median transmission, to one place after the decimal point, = 5.9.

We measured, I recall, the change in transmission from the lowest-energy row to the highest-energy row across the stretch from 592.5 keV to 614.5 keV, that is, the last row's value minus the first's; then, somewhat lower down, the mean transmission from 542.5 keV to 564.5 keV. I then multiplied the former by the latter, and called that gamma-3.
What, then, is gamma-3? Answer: 35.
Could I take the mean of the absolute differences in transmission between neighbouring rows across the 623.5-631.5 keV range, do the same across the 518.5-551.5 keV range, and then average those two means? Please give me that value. 0.324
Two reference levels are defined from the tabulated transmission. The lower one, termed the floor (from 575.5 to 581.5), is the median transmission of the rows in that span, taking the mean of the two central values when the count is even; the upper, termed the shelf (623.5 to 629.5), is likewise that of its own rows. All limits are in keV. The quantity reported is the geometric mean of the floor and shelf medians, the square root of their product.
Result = 7.1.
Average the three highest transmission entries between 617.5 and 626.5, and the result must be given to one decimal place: 9.7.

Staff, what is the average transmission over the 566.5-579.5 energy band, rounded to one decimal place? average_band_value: 6.3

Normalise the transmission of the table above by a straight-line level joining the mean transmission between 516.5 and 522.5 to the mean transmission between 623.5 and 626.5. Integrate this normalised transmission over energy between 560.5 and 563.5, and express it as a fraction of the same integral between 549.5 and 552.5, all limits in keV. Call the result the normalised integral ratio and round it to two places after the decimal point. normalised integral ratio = 1.00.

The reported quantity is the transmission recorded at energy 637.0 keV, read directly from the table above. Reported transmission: 8.463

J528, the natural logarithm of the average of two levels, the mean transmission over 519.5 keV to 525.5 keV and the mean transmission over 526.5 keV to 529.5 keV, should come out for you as 1.98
